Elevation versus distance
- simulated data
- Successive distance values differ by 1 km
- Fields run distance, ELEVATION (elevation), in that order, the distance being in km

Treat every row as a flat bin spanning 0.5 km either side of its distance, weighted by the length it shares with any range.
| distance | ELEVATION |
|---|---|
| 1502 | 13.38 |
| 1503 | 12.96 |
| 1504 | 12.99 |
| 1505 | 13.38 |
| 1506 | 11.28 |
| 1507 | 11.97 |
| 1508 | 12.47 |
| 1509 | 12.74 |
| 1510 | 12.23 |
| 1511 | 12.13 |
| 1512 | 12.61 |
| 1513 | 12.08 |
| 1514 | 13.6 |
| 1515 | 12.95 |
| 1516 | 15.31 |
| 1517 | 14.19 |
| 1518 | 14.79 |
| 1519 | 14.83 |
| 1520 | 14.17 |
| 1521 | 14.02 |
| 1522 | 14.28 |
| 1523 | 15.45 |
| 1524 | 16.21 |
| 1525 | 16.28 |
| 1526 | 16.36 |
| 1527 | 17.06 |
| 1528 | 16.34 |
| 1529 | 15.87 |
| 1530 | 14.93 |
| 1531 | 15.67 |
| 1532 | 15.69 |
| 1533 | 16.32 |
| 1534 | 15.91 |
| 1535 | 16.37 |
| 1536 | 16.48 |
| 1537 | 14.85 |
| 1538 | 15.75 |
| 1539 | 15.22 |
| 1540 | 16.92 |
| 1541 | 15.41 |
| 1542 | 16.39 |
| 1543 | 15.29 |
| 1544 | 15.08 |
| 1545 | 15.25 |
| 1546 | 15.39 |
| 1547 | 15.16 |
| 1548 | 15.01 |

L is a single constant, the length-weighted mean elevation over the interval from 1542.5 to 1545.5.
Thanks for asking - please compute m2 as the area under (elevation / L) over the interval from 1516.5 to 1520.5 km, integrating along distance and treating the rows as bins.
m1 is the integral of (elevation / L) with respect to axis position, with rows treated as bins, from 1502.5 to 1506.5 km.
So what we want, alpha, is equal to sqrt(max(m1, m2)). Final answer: 1.95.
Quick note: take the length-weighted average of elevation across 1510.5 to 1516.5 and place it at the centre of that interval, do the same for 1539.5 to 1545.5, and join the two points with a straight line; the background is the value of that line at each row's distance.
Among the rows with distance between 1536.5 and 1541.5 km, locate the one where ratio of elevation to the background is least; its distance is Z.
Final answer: 1537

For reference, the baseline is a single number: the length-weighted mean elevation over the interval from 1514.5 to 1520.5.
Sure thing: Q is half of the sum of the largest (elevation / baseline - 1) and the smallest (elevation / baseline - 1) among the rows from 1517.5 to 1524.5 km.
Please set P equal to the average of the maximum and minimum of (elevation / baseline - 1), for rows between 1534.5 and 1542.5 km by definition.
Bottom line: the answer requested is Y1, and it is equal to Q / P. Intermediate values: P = 0.11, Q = 0.052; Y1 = 0.5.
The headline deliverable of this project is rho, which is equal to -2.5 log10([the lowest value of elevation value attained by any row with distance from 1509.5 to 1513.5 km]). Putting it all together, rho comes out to -2.7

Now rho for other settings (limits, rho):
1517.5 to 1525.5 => -2.9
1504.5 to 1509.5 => -2.6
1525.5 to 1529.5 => -3.0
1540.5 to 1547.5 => -2.9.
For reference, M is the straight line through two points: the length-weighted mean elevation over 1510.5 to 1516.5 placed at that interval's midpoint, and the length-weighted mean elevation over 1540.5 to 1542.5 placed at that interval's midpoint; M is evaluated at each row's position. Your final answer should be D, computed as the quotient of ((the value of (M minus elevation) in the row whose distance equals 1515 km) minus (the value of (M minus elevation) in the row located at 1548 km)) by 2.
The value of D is -0.61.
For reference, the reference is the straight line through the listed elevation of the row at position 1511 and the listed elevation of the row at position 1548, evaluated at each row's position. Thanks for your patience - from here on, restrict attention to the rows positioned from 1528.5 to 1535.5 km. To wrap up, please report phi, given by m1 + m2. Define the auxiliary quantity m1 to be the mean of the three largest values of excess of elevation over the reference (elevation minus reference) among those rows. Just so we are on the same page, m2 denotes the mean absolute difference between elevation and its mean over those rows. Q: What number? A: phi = 2.73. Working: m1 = 2.40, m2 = 0.34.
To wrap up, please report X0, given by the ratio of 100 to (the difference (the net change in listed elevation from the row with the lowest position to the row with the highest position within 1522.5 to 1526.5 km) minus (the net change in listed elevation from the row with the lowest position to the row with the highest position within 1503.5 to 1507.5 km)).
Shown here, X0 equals 52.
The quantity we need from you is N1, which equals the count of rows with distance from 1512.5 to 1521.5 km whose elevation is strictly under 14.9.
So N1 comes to 8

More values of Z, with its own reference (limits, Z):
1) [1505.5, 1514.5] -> 1506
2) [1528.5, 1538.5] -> 1537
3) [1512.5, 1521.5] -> 1513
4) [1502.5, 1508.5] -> 1506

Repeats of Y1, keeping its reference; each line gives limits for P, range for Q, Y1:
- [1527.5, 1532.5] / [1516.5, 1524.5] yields 0.6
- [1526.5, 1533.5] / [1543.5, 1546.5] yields 0.5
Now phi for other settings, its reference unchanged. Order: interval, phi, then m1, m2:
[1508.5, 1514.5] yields 1.22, 0.80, 0.42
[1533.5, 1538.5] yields 2.71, 2.26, 0.46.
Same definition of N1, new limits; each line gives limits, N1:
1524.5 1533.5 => 0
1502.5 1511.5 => 9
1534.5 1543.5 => 1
